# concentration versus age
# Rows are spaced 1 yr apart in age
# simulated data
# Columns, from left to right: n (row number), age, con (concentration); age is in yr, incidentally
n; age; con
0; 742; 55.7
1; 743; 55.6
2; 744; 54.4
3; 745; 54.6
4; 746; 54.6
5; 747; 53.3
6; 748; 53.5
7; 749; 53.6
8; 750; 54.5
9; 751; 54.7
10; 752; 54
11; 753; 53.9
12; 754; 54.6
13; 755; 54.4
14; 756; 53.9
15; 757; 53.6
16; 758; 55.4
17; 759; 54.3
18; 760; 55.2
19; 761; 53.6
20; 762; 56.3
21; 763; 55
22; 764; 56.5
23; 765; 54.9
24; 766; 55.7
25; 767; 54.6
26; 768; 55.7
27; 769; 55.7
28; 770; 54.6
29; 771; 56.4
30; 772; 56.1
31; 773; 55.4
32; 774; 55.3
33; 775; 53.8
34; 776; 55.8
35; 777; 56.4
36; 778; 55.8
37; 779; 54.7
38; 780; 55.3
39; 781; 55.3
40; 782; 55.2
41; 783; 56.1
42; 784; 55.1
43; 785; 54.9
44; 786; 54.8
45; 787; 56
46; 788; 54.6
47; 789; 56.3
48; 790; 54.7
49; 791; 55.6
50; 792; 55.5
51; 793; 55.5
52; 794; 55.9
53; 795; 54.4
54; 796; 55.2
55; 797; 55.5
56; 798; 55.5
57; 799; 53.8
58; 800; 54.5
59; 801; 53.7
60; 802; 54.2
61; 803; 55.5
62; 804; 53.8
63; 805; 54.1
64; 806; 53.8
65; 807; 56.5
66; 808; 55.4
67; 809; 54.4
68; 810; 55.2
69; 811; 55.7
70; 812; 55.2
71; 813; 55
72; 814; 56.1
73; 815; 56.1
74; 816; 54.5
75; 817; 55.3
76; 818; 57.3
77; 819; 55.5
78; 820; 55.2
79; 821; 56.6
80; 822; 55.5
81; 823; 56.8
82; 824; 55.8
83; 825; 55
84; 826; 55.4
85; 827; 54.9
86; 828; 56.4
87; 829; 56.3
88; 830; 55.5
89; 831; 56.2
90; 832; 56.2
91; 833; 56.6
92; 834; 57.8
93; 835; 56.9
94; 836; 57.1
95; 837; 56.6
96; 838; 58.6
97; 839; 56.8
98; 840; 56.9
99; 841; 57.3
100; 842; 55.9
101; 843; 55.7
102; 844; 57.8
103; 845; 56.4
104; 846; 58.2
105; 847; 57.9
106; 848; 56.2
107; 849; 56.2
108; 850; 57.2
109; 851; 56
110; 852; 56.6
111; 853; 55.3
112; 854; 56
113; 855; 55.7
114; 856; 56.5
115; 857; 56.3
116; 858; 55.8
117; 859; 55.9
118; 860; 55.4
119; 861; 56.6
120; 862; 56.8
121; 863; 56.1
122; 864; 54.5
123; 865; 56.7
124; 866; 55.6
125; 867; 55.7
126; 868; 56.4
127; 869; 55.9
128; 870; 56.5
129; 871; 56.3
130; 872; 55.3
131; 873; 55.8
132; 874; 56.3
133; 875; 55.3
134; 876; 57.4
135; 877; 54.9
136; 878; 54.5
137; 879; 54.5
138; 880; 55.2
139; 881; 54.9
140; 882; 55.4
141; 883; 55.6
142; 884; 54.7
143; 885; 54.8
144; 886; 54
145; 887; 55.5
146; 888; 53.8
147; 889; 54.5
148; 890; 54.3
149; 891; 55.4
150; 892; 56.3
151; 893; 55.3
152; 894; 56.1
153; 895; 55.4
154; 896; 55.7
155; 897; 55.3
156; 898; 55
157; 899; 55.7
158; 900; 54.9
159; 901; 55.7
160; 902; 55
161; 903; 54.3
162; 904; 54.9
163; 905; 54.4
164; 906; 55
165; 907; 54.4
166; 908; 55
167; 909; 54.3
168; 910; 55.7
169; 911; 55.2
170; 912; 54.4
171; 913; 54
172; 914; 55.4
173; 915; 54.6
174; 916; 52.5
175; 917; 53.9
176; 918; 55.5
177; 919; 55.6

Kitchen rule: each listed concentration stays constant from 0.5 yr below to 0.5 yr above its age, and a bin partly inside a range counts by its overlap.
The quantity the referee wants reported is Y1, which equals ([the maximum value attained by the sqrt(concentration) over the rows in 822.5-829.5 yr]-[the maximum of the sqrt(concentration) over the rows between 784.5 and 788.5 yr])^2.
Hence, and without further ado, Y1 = 0.003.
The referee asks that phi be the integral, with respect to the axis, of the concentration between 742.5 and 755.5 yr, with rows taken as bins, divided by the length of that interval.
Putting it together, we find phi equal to 54.3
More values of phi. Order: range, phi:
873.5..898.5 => 55.2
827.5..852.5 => 56.8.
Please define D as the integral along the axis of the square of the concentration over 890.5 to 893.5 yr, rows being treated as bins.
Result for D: 9297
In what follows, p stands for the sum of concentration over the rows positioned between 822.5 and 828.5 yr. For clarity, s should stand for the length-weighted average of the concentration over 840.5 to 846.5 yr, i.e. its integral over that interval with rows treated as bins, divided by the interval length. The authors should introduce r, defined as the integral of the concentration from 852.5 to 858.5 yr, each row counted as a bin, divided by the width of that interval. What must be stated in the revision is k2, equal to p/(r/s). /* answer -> 340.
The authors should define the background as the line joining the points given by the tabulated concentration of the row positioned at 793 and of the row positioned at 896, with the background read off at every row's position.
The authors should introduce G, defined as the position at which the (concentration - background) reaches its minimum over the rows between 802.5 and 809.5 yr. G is 806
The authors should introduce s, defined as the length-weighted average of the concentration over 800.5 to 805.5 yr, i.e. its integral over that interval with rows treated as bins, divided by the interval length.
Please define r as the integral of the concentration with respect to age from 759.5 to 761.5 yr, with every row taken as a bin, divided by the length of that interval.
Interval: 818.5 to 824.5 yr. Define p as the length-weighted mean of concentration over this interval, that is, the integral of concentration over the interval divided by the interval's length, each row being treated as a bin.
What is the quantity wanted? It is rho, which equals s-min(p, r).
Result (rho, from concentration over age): -0.1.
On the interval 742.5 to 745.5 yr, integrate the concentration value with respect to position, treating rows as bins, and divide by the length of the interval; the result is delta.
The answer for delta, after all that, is 54.87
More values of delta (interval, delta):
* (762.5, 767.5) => 55.34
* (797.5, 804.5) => 54.43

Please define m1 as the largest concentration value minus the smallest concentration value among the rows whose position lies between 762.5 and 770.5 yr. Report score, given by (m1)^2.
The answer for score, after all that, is 3.6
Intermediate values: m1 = 1.9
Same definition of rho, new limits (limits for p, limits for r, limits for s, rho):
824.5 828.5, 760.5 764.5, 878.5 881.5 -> -0.5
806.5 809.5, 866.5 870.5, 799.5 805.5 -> -1.1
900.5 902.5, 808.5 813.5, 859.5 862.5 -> 1.2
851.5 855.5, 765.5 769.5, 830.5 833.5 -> 0.9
